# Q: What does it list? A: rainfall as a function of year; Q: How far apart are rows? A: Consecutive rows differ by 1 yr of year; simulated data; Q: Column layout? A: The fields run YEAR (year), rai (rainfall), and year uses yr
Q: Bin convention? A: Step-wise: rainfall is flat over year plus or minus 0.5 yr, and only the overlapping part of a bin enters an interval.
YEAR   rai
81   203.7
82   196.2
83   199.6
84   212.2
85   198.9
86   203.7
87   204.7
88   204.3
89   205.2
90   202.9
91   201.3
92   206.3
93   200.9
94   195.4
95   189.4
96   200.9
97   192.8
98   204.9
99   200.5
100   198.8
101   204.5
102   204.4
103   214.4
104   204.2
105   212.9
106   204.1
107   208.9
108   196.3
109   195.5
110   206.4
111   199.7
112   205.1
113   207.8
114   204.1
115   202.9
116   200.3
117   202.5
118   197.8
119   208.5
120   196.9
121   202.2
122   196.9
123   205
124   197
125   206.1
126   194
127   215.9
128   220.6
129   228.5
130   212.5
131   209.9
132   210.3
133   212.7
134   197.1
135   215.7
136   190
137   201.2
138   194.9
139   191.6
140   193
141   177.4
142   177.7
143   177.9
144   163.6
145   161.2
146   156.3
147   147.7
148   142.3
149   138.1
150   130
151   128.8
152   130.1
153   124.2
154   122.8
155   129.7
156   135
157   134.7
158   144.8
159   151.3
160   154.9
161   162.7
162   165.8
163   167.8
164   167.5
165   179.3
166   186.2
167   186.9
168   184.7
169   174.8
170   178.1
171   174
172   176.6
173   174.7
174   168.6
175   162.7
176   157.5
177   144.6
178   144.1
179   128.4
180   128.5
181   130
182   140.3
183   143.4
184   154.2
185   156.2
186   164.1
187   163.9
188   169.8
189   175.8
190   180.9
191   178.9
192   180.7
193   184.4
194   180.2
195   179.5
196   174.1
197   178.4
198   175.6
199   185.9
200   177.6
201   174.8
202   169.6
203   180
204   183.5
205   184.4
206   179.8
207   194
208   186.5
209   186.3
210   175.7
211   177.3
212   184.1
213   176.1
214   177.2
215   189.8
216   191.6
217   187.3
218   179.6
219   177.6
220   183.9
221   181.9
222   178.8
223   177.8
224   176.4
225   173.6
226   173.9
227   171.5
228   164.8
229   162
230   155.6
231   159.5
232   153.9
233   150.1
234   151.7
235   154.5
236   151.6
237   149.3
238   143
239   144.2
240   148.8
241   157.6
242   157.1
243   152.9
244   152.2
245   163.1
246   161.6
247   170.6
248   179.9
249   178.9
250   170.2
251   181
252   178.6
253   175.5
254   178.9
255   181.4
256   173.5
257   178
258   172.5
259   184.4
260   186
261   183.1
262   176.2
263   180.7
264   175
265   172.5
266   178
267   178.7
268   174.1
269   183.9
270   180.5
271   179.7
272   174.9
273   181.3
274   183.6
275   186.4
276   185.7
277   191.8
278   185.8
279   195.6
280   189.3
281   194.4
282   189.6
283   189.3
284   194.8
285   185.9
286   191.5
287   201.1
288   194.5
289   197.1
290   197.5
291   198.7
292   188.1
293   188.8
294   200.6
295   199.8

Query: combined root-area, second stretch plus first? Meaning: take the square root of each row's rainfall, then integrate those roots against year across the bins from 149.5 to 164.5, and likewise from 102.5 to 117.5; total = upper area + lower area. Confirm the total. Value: 394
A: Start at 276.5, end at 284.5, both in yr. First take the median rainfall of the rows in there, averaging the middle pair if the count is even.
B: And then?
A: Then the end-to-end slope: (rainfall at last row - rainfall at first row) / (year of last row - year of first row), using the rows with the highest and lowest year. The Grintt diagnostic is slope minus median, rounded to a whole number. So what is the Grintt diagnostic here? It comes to -190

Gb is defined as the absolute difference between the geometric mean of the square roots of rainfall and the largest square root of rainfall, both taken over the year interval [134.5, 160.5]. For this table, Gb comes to 2.2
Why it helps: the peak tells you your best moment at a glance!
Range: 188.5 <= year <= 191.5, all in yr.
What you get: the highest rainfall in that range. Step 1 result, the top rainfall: 180.9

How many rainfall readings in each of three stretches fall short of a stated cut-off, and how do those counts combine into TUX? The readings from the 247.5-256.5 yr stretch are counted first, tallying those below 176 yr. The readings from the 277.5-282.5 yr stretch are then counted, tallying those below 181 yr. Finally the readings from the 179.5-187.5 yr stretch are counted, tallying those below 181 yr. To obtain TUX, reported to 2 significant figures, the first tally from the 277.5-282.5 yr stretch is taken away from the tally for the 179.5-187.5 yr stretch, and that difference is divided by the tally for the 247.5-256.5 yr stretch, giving 2.7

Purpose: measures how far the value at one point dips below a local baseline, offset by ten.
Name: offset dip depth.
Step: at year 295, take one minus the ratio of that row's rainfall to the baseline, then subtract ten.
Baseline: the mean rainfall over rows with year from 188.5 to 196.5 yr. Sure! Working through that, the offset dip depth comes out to -10.1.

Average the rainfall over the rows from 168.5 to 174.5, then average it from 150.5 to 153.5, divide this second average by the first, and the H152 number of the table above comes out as 0.73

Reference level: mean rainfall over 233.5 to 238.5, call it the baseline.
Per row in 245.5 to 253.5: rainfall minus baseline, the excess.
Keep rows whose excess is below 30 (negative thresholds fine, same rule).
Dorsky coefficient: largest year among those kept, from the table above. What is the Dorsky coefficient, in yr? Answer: 253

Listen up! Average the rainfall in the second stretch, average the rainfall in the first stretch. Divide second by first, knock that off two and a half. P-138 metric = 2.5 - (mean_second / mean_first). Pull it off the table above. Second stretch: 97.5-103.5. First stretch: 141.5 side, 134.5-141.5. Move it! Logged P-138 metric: 1.45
